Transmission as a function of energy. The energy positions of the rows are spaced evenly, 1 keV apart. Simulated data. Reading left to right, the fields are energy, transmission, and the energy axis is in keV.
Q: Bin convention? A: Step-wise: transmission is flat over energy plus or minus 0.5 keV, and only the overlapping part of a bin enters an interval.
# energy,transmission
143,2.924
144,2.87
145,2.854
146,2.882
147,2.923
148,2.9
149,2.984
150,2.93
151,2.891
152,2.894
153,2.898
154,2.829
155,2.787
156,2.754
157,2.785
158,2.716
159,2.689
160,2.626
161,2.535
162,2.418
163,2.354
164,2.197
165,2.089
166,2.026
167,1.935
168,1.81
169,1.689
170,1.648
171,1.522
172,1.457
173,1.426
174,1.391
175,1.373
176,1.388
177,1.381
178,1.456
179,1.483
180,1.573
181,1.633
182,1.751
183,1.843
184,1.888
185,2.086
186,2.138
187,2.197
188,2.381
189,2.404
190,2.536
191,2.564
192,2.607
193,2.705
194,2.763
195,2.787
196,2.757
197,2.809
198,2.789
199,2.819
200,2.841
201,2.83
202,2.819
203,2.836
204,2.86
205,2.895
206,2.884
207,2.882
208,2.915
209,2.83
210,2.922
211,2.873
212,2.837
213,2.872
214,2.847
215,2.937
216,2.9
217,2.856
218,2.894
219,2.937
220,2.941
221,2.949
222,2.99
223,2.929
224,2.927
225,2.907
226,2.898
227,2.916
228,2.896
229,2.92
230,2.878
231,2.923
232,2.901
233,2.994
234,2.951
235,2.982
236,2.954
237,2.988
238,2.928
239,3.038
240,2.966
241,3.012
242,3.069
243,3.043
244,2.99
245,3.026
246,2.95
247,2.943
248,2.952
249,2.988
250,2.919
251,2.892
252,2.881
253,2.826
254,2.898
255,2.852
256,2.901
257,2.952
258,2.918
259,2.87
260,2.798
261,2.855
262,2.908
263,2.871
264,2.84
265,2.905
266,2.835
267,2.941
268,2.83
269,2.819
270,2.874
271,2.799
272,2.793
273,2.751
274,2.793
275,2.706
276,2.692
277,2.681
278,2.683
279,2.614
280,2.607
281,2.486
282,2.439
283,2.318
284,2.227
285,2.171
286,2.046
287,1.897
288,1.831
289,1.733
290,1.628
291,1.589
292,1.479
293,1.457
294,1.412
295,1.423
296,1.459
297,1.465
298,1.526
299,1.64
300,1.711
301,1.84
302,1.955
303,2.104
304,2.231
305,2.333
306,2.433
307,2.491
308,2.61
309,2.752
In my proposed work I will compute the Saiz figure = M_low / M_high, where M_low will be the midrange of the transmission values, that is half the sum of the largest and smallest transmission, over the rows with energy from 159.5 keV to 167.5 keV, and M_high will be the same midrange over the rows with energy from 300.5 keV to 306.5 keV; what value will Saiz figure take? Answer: 1.07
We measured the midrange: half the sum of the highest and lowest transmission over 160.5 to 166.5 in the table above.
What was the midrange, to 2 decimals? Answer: 2.28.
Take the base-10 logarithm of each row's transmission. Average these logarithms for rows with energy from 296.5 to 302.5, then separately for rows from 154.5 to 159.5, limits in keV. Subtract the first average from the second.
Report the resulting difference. 0.21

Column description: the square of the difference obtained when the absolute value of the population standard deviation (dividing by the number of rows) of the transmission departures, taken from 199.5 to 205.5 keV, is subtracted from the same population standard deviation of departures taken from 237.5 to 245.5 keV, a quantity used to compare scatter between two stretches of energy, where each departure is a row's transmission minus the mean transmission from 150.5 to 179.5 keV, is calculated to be 0.00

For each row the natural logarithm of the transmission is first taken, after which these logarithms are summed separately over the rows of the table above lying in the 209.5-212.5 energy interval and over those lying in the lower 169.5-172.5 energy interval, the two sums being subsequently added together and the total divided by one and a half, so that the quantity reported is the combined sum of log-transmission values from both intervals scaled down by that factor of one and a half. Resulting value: 3.0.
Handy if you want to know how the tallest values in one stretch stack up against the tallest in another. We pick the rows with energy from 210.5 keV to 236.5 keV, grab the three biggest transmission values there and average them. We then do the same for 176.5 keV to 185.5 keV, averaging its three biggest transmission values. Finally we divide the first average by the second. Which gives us 1.54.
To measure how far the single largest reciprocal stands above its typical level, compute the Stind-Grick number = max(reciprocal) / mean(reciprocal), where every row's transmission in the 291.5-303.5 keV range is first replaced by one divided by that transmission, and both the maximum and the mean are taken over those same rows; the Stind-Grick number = 1.13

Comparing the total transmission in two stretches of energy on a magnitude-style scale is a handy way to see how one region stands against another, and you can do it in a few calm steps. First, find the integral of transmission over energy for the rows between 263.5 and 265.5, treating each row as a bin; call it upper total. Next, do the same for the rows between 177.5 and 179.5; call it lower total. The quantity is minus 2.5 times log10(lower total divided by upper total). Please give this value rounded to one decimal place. 0.7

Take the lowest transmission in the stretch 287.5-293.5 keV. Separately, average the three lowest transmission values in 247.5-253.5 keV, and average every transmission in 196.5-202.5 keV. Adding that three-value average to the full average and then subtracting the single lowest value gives 4.2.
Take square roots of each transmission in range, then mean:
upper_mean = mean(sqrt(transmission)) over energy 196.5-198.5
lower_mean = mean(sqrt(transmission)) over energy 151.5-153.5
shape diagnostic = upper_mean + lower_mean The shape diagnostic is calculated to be 3.37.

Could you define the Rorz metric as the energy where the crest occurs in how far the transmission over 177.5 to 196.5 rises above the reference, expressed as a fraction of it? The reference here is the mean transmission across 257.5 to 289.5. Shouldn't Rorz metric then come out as 195 keV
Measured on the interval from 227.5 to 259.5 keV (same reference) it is 242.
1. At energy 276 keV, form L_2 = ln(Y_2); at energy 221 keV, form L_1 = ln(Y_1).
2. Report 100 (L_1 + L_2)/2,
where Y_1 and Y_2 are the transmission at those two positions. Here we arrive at 104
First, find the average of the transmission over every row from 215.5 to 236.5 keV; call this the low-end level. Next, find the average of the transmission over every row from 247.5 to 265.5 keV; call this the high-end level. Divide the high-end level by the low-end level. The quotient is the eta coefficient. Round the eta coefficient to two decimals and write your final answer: 0.99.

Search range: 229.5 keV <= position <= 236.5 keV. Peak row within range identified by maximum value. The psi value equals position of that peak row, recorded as 233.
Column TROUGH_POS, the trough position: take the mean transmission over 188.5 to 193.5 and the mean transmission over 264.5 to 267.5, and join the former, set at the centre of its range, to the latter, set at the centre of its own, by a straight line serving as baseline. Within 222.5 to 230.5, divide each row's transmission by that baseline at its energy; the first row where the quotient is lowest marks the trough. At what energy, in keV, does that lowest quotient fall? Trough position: 230 keV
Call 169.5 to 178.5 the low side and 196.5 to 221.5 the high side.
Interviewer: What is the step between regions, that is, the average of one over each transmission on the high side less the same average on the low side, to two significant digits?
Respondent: -0.34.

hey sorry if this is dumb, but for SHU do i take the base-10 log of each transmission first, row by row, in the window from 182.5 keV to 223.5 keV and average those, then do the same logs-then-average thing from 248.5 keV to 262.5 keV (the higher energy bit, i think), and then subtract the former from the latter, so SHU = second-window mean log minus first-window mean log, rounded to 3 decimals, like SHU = 0.030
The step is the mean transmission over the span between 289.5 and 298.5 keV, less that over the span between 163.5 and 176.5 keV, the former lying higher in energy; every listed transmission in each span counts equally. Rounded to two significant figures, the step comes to -0.20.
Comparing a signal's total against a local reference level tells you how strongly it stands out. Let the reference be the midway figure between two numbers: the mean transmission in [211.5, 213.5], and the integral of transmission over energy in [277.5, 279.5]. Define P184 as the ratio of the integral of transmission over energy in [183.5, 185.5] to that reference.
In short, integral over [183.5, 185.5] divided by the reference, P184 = 1.0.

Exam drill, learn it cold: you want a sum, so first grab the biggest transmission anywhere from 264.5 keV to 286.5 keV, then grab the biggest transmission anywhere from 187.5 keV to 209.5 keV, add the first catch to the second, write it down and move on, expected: 5.9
